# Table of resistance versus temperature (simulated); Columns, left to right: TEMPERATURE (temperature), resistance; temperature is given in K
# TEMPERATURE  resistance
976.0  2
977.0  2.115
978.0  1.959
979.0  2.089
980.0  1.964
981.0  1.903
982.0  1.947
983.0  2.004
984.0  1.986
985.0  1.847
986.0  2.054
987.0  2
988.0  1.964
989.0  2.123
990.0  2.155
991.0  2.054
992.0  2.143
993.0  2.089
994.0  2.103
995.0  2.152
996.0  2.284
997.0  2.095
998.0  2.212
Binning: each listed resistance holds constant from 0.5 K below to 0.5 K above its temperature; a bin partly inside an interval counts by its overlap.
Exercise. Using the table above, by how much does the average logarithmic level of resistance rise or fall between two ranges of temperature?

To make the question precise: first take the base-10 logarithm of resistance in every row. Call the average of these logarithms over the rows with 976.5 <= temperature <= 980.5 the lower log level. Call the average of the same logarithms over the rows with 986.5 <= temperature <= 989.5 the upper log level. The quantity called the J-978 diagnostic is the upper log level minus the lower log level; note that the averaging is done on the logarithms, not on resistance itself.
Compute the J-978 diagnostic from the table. -0.001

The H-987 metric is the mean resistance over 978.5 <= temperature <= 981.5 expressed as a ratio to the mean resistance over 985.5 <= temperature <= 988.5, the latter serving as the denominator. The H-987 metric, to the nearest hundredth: 0.99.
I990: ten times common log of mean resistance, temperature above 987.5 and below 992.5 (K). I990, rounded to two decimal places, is 3.20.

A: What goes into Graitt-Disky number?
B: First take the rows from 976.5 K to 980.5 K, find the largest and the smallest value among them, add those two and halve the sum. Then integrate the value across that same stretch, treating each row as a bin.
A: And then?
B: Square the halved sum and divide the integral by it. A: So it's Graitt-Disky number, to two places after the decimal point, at 1.96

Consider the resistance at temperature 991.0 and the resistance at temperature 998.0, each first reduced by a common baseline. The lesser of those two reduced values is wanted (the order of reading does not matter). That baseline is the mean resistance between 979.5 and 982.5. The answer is 0.12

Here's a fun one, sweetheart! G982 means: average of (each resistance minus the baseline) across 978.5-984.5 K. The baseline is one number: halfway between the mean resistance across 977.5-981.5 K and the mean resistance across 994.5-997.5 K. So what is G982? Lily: -0.10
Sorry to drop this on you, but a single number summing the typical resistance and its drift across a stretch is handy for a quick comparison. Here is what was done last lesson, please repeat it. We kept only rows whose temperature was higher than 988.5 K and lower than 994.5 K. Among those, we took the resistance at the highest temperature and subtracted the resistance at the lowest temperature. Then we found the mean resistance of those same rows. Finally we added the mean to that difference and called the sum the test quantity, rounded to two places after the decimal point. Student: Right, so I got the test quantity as 2.09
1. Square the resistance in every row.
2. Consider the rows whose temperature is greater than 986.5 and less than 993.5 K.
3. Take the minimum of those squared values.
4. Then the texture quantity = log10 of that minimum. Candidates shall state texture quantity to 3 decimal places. 0.586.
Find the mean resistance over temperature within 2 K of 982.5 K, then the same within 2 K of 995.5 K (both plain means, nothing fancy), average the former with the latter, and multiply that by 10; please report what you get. 20.6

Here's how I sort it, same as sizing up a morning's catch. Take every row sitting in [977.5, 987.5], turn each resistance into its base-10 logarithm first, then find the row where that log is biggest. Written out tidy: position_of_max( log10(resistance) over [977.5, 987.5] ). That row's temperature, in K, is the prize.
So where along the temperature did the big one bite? 979.0 K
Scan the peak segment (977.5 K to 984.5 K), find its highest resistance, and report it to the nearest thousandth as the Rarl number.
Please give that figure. 2.089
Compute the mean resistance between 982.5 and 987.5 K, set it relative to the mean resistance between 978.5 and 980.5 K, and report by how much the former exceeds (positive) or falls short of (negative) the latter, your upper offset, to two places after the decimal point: -0.05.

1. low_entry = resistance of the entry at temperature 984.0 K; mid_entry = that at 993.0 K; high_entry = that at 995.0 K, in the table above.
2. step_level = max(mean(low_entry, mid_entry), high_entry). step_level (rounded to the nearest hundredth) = 2.15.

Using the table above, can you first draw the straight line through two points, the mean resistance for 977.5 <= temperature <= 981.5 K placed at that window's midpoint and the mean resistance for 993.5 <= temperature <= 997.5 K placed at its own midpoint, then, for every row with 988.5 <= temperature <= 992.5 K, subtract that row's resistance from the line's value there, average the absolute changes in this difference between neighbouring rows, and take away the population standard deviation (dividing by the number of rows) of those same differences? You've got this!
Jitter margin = 0.028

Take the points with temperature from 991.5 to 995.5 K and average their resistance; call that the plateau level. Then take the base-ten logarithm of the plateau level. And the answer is 0.327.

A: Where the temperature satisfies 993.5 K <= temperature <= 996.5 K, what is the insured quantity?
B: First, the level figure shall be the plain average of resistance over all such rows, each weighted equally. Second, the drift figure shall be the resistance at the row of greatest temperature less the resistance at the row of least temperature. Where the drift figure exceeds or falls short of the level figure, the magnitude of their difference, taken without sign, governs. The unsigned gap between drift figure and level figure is 2.00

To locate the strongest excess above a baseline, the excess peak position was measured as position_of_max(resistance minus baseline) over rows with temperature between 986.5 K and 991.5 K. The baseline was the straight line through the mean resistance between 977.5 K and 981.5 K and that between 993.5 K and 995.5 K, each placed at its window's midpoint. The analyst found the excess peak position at 990.0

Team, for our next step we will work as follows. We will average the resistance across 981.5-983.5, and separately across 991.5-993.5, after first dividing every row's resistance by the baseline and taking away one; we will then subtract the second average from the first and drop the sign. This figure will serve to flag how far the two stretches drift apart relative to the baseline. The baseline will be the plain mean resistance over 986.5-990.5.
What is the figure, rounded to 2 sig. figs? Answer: 0.068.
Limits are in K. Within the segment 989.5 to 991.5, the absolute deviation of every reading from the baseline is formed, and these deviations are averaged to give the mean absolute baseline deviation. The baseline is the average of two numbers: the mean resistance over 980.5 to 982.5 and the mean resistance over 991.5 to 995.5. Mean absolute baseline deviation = 0.081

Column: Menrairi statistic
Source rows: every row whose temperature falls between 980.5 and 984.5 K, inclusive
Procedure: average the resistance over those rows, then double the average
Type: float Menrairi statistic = 3.9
